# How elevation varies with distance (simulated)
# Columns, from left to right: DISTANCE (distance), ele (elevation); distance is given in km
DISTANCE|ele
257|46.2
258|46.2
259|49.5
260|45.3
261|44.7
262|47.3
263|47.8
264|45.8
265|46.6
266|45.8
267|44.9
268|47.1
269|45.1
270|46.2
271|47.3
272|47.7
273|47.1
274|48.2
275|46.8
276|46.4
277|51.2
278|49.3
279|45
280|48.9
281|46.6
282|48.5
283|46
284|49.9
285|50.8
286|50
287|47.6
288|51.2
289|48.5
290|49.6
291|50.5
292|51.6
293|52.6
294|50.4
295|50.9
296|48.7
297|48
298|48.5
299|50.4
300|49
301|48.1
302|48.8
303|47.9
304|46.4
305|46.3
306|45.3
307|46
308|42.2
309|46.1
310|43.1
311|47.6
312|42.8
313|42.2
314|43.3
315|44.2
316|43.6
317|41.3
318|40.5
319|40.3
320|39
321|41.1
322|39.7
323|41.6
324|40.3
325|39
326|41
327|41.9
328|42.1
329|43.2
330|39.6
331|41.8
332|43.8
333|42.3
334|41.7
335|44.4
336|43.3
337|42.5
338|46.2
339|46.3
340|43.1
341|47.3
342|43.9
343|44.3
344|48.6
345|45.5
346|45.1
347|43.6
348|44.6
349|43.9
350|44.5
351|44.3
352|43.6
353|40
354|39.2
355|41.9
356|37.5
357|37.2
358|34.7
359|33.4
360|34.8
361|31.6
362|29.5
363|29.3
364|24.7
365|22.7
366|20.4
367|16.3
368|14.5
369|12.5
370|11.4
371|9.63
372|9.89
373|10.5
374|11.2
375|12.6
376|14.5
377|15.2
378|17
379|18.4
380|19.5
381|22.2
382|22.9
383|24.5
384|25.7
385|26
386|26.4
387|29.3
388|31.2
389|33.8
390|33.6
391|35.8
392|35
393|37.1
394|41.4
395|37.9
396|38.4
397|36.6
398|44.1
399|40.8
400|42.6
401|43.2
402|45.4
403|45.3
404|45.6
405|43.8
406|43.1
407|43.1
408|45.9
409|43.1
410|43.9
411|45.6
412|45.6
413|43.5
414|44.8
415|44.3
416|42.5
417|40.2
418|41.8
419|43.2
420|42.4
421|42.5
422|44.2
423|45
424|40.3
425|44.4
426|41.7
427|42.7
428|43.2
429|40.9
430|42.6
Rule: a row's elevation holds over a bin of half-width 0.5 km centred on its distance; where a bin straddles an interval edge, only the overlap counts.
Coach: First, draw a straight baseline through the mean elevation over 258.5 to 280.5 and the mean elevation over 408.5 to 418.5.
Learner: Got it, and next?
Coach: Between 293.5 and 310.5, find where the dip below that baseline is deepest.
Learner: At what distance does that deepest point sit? 308 km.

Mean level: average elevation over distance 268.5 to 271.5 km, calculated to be 46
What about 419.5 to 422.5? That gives 43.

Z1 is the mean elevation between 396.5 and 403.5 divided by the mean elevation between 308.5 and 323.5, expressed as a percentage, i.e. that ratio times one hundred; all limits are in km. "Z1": 100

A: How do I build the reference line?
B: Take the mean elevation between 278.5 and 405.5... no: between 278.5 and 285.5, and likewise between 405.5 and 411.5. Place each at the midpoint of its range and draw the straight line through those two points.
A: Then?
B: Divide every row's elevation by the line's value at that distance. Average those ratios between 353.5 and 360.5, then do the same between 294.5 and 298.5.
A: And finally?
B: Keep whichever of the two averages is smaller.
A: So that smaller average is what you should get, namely 0.8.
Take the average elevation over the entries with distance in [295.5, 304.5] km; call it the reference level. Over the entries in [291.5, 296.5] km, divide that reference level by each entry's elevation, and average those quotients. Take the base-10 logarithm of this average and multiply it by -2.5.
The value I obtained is 0.052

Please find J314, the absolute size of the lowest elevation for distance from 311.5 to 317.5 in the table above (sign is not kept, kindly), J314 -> 41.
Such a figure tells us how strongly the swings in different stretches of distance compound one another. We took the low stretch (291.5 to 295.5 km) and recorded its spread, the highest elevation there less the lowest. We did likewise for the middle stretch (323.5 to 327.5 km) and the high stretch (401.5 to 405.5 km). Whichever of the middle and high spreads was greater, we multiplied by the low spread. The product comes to 6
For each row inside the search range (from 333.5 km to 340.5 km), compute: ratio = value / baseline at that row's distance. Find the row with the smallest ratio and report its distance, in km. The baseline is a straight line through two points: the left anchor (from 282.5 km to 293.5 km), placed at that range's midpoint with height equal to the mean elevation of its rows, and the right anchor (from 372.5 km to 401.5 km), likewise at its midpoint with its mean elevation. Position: 334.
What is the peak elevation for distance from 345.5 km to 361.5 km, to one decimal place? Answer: 45.1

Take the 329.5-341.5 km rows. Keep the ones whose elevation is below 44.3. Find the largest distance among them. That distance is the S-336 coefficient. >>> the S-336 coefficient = 340 km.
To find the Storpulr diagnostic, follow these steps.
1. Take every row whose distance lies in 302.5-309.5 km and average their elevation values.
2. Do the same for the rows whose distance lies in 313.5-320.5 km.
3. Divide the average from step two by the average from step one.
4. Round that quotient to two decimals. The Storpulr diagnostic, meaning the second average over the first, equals 0.91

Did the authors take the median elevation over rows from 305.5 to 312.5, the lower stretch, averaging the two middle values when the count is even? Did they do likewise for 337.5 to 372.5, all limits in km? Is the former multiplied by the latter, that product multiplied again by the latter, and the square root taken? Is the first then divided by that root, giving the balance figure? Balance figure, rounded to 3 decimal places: 0.172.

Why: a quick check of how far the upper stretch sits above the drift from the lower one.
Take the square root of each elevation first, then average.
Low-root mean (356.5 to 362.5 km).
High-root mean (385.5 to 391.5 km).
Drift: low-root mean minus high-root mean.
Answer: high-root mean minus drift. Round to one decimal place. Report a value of 5.5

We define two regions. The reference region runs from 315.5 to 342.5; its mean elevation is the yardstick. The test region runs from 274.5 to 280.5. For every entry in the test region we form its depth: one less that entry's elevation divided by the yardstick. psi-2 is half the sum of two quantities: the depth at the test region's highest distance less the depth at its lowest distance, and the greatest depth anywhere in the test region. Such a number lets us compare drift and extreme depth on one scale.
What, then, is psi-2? -0.06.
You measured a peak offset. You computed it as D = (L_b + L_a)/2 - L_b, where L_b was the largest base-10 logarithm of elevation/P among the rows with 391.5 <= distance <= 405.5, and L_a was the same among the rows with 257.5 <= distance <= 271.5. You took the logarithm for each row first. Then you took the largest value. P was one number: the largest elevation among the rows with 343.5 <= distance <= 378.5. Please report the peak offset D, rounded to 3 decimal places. 0.018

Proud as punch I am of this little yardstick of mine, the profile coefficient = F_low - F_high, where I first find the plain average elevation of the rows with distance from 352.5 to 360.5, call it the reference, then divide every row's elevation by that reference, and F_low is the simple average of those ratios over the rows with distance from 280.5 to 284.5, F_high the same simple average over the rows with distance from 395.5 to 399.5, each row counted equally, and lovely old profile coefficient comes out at 0.2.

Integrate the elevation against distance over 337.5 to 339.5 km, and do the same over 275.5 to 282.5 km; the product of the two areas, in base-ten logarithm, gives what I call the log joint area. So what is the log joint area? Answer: 4.49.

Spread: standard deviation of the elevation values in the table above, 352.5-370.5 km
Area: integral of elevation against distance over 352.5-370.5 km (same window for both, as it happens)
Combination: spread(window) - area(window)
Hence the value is -502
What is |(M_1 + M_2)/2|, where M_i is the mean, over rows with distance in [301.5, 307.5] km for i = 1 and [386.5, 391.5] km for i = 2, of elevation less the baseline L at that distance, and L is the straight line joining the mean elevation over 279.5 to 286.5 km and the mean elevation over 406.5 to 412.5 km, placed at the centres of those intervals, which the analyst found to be 7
